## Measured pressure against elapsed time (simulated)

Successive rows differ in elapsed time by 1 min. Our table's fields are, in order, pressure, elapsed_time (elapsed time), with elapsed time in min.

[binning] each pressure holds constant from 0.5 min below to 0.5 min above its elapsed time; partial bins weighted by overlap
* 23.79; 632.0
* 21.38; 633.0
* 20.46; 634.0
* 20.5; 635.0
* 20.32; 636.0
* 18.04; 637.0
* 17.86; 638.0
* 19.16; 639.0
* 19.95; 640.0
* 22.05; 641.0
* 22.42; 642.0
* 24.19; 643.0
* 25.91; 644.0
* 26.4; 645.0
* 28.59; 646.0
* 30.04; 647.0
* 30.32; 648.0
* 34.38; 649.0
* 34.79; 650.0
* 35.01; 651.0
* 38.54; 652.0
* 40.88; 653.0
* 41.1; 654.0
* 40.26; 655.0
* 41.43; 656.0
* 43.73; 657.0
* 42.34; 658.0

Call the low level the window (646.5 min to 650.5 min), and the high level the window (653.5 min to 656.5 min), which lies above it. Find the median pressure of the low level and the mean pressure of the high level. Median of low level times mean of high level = 1324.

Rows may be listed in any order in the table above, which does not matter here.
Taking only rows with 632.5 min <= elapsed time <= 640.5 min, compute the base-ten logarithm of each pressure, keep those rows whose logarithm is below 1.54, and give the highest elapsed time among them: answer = 640.0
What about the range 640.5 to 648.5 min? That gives 648.0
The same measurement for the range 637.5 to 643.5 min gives 643.0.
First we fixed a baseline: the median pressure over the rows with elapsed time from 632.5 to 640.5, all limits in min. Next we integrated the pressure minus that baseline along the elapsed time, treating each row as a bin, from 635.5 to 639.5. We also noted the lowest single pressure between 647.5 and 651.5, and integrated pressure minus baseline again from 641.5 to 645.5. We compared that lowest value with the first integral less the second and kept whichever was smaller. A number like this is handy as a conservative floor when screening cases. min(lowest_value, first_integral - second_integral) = -24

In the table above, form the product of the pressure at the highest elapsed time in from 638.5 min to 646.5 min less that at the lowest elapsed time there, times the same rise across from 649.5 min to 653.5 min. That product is 57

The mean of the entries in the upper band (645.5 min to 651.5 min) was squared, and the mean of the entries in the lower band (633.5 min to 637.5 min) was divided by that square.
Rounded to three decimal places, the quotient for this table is 0.019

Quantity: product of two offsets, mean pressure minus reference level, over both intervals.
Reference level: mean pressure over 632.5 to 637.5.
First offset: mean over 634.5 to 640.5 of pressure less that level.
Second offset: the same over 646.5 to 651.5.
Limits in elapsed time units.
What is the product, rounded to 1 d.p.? -10.7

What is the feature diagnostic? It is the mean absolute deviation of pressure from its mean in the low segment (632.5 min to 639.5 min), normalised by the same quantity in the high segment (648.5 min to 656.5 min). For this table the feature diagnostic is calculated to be 0.423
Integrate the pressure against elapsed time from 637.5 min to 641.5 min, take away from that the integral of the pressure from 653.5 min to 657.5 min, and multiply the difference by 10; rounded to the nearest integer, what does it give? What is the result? -875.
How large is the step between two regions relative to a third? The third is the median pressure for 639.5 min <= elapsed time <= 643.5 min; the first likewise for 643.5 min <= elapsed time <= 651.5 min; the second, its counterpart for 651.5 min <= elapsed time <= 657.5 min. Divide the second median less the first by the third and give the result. 0.49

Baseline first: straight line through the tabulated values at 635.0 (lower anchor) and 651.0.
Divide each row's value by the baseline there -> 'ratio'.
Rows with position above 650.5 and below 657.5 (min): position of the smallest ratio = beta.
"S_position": 651.0 min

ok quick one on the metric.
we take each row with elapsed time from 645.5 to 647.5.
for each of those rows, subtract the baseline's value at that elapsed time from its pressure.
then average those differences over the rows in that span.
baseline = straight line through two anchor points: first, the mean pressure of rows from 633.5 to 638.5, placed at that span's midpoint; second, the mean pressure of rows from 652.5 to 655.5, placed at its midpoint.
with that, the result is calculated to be -2.6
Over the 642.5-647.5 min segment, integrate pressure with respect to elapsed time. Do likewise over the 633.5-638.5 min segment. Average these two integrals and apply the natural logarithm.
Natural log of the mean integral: 4.75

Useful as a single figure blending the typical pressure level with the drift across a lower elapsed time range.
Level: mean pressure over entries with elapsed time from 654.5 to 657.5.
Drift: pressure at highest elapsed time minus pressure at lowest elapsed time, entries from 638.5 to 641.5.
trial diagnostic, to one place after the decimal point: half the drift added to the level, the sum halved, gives 21.6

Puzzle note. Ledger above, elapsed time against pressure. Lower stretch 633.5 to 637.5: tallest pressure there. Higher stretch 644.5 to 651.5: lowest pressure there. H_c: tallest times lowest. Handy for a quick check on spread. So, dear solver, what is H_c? 541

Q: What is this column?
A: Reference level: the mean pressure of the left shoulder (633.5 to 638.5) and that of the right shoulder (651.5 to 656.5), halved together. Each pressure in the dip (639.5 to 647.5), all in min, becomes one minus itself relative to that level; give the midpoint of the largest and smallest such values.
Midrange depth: 0.17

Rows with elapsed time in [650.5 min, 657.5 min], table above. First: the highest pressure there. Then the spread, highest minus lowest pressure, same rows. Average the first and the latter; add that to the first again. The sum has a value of 70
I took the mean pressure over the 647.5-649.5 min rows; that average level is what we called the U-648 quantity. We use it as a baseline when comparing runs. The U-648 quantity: 32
